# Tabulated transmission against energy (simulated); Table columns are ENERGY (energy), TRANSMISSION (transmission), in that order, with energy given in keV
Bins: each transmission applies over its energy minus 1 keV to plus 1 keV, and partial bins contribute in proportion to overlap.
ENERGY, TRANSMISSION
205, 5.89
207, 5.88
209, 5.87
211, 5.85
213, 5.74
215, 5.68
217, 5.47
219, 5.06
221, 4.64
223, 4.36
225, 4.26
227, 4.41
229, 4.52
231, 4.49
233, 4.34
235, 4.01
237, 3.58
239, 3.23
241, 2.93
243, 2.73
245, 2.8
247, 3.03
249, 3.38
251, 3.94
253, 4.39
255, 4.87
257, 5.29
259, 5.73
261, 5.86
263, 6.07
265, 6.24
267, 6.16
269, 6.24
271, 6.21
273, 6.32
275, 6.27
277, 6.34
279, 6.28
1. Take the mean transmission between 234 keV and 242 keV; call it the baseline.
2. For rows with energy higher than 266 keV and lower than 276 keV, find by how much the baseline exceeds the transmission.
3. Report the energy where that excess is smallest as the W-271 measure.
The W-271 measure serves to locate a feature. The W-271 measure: 273 keV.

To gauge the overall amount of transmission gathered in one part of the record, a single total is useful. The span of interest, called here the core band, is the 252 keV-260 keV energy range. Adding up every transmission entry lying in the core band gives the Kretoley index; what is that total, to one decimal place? 20.3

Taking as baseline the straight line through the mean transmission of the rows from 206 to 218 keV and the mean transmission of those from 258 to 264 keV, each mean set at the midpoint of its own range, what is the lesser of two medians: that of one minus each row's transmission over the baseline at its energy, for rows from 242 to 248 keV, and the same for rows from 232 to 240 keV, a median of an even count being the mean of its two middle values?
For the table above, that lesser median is 0.35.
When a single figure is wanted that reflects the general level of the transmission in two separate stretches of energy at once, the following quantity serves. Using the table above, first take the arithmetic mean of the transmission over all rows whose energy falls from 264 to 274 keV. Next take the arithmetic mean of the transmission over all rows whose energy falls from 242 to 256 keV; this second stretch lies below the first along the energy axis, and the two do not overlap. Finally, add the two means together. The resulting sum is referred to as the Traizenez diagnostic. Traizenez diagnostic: 9.8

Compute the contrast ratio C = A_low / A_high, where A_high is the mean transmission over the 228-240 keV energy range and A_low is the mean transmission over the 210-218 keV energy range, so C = 1.41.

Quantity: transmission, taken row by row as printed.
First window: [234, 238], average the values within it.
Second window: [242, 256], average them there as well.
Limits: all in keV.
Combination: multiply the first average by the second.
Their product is 13.6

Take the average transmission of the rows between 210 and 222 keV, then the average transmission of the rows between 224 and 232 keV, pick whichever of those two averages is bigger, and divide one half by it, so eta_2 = 0.092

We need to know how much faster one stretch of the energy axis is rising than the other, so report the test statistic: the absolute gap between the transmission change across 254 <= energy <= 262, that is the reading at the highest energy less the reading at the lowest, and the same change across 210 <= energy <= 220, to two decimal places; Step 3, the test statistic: 1.78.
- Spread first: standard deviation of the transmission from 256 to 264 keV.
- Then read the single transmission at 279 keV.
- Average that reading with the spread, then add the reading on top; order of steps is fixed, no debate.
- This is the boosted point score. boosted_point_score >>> 10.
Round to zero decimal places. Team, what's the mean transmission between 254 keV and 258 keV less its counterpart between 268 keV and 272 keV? -1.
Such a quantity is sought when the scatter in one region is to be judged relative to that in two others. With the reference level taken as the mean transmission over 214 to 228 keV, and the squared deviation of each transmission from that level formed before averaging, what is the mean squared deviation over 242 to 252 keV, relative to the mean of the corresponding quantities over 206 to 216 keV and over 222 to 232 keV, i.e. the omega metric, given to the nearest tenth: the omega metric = 5.2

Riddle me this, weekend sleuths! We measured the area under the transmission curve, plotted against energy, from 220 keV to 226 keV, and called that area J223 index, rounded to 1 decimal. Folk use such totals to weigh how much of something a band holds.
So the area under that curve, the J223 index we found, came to 26.5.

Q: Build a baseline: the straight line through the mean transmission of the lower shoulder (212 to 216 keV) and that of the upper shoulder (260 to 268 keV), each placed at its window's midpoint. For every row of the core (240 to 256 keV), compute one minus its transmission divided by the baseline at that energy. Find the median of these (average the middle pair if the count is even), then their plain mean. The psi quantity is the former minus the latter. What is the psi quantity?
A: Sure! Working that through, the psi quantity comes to 0.050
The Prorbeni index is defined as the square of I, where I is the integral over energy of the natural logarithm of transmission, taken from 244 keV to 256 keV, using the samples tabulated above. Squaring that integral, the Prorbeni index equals 243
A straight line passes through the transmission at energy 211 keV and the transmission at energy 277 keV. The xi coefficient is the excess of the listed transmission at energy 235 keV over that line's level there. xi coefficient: -2.0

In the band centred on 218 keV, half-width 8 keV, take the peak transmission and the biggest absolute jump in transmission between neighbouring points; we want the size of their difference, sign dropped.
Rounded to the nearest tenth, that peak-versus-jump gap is 5.4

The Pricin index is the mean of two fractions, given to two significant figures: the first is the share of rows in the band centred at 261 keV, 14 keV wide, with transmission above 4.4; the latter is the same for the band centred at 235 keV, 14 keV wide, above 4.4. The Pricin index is 0.64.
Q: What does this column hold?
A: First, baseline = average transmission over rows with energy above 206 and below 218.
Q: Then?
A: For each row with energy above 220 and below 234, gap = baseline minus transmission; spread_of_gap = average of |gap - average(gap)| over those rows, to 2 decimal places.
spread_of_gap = 0.10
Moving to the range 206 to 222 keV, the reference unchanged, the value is 0.35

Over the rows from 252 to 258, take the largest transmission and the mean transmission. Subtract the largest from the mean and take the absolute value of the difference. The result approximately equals 0.44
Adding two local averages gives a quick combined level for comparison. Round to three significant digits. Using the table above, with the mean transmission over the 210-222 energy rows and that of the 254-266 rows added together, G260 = 11.1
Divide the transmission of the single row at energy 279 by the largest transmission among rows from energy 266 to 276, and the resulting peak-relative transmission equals 0.99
